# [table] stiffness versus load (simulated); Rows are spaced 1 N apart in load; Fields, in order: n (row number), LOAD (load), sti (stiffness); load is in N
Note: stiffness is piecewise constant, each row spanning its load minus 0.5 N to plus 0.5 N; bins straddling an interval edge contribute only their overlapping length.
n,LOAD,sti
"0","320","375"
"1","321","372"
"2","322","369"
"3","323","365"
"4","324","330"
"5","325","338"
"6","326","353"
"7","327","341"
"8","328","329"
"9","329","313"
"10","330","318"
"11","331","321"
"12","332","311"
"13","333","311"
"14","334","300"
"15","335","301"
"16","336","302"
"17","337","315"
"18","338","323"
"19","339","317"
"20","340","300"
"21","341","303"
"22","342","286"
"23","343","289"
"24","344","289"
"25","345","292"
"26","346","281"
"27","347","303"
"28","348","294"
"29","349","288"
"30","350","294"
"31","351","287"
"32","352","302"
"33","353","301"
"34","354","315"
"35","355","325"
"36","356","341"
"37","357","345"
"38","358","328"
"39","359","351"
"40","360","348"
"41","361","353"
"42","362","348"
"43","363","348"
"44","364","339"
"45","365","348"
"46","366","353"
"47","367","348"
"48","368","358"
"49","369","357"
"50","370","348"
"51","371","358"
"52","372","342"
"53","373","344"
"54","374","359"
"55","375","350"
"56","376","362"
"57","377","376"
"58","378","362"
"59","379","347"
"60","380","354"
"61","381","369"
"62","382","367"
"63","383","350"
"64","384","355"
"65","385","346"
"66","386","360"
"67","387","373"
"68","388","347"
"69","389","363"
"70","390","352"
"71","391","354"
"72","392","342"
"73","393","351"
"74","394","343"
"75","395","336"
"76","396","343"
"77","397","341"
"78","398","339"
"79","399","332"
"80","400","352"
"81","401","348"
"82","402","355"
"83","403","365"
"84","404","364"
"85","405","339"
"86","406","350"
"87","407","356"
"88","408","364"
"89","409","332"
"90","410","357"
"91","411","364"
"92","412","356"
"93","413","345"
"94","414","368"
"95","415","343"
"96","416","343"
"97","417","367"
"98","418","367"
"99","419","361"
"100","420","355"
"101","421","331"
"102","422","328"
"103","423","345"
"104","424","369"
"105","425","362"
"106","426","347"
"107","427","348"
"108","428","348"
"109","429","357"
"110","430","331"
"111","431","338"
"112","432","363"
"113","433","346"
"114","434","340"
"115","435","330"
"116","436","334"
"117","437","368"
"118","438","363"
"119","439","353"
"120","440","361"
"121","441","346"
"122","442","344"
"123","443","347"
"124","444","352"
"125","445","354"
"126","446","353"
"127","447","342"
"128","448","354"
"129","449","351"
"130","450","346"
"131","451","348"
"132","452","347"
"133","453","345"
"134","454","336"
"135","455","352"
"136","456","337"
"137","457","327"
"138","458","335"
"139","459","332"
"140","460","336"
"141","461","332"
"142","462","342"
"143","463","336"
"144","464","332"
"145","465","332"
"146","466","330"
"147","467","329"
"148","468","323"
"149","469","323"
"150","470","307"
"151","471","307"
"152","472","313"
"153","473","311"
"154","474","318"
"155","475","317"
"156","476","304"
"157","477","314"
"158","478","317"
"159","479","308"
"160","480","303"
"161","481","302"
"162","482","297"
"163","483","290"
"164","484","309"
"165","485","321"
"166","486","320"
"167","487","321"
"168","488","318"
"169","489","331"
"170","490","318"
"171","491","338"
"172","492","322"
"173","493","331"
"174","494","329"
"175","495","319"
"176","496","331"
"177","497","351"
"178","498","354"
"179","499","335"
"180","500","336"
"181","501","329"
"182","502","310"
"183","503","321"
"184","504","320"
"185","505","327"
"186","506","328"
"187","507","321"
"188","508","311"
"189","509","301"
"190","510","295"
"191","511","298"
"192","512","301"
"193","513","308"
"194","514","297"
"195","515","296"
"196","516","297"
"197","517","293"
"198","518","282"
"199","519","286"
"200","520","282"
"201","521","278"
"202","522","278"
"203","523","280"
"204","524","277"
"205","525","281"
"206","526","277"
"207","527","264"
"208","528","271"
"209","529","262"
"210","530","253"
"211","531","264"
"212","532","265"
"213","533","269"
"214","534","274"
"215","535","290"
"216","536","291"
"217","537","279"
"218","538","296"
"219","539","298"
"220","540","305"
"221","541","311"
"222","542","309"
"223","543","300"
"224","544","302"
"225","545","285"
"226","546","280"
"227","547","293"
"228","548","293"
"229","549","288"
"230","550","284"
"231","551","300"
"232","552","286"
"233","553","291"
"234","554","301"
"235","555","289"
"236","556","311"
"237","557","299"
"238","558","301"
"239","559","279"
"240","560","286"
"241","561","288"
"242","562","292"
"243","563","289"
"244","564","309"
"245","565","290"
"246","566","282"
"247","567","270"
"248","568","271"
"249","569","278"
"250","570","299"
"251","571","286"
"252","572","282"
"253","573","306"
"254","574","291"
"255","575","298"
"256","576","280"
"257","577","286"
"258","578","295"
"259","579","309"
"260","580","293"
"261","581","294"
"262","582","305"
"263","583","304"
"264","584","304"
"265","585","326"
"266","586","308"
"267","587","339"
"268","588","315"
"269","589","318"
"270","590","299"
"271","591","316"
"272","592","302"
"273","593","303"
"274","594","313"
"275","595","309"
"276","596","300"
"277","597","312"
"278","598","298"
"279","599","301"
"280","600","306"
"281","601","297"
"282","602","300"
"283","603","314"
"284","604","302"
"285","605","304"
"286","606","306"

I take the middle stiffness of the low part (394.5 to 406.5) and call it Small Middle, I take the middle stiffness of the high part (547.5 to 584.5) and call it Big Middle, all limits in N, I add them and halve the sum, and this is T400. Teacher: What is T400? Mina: 318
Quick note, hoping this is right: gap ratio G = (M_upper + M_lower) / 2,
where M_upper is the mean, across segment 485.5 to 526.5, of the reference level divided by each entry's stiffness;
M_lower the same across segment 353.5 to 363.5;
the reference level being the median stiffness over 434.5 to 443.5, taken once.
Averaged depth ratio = 1.07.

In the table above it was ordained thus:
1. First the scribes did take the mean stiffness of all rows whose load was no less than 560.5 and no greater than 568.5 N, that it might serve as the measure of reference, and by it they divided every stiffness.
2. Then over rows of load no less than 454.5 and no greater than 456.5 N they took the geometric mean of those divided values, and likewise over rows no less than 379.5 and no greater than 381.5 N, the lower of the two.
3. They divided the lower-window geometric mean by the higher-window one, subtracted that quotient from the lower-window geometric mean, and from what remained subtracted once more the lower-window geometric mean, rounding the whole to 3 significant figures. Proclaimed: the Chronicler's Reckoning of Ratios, -1.05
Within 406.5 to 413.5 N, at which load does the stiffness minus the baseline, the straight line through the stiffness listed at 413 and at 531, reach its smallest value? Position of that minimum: 409 N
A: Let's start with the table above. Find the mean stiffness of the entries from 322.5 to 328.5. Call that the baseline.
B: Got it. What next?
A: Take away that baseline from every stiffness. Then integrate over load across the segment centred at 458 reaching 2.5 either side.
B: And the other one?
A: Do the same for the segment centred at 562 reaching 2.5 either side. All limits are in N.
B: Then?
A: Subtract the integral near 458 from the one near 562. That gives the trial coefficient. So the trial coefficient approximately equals -203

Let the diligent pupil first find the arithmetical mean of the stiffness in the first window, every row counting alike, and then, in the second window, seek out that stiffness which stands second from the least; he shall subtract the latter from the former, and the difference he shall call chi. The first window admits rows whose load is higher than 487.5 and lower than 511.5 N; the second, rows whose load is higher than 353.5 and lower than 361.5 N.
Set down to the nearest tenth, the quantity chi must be -1.1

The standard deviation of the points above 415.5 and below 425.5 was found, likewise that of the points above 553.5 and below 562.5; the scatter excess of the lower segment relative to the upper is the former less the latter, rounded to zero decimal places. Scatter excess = 5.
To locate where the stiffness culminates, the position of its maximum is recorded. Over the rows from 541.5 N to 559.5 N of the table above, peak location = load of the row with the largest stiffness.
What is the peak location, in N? 556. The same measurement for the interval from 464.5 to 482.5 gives 465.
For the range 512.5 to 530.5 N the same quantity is 513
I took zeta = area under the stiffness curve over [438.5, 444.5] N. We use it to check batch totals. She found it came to 2103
